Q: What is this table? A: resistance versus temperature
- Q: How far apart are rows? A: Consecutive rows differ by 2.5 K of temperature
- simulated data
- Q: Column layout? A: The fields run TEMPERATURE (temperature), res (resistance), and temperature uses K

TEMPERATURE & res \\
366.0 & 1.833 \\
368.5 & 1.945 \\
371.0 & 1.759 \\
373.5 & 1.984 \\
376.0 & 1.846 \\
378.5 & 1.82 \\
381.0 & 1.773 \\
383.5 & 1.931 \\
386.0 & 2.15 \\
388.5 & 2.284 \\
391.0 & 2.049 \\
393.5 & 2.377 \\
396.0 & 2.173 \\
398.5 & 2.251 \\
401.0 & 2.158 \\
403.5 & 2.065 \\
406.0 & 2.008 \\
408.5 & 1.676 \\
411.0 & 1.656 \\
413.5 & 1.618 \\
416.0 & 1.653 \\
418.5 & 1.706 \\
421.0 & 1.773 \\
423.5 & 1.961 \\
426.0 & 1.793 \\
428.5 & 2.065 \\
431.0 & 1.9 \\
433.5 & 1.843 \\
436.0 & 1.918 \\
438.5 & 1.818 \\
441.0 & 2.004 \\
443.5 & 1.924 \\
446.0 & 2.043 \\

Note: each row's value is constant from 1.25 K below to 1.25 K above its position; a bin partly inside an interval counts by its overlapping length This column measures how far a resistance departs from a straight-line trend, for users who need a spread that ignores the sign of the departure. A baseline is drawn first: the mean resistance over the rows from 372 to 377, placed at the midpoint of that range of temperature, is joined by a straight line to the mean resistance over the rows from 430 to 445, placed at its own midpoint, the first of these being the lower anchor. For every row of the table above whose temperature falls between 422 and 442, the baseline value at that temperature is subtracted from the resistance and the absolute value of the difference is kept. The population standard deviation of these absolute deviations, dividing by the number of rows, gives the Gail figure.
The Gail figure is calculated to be 0.05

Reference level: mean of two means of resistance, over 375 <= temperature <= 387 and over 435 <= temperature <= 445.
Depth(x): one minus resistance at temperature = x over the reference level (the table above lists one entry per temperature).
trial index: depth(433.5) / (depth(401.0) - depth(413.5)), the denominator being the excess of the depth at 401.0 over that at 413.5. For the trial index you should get -0.12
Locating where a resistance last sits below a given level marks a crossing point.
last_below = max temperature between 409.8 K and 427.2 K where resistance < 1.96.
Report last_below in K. 426.0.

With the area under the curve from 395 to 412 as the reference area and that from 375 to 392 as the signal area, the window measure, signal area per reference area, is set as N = 0.99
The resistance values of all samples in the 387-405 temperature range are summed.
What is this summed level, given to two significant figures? 15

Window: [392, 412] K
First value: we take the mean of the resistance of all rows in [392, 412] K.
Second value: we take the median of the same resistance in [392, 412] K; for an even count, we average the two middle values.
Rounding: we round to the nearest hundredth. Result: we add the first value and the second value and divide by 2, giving 2.08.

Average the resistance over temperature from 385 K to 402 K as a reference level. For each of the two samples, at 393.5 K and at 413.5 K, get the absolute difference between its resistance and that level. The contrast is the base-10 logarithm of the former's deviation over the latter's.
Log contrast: -0.5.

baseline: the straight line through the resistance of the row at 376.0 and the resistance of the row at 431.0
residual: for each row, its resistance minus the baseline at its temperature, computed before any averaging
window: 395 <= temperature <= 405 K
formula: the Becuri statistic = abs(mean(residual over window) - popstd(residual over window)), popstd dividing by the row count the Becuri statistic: 0.22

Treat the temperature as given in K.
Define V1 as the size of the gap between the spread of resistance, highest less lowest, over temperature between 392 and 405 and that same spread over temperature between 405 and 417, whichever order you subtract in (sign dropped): 0.08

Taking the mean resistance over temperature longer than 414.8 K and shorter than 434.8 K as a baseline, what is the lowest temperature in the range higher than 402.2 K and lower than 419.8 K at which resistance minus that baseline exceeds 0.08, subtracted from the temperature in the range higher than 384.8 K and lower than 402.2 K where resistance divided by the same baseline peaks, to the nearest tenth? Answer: -10.0 K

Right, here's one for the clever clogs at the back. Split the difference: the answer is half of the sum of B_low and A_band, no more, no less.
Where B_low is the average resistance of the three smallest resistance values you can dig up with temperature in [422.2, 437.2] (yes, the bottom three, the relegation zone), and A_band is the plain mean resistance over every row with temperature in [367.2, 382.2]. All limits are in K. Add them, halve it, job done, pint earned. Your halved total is 1.85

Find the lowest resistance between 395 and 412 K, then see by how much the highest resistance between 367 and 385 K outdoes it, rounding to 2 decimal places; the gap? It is 0.33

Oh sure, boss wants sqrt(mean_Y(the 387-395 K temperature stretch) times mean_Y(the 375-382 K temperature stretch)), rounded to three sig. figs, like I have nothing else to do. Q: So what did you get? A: 2.01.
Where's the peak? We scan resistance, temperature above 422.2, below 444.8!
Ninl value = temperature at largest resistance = 428.5 K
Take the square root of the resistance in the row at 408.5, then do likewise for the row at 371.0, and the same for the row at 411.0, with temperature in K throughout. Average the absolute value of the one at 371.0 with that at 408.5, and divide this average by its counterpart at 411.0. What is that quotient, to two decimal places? 1.02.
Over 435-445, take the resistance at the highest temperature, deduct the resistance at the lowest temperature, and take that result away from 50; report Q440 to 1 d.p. 50.0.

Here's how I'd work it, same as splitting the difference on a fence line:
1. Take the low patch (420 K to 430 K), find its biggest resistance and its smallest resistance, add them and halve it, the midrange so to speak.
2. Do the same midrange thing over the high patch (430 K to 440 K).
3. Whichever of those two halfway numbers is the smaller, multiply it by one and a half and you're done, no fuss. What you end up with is 2.80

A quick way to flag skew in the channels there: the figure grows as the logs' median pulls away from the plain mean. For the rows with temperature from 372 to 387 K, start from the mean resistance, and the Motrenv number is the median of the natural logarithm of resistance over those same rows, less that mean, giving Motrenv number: -1.28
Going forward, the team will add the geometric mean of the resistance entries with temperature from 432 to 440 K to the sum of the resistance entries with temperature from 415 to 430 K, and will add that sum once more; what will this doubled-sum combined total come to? 24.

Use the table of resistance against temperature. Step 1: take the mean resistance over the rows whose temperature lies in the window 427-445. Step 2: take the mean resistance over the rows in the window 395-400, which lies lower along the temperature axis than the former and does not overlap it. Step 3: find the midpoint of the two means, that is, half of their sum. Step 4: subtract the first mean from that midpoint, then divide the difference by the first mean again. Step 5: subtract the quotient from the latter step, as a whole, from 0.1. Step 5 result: 0.025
